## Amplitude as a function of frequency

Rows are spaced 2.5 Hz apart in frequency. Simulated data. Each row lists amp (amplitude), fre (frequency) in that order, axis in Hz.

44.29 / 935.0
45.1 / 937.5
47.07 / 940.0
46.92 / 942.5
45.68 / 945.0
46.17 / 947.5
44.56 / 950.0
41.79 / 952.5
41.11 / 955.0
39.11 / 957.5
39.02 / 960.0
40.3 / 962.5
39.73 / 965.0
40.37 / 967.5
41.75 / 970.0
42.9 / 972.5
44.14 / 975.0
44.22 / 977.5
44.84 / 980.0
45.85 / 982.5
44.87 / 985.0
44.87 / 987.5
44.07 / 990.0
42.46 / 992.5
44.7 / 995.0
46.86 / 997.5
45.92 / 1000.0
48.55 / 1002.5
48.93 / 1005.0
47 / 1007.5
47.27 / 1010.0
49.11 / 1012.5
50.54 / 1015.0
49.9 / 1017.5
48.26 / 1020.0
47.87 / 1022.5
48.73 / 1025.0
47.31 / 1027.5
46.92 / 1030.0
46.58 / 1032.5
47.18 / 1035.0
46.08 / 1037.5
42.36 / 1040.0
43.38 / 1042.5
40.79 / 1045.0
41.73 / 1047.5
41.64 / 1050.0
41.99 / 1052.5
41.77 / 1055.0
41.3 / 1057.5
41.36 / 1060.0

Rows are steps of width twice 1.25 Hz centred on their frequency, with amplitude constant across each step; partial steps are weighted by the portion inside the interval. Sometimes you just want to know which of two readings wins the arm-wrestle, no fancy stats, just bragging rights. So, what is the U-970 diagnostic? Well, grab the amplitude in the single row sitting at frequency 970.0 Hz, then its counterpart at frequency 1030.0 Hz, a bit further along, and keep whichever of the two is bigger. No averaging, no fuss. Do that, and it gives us 46.9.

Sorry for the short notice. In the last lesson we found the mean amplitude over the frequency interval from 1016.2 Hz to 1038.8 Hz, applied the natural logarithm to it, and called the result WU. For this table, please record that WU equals 3.86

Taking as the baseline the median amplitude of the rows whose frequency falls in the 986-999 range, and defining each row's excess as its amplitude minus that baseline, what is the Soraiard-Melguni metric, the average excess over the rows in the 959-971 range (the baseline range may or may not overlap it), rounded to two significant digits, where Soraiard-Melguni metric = -4.5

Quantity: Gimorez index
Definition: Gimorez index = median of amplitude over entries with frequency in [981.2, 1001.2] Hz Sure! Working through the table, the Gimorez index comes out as 45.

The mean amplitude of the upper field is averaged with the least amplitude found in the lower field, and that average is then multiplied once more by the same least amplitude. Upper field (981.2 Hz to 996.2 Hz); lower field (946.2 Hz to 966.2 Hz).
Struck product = 1629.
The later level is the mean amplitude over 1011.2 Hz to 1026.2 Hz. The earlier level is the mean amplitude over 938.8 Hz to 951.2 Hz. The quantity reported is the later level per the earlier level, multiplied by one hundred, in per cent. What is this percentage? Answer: 106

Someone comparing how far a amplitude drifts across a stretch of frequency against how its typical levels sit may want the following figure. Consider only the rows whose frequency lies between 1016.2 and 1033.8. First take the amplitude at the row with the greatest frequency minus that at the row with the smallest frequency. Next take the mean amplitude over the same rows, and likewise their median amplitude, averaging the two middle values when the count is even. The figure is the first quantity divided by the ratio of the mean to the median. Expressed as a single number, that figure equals -3.3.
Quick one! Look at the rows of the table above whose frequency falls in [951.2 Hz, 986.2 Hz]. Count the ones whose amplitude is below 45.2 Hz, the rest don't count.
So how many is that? 13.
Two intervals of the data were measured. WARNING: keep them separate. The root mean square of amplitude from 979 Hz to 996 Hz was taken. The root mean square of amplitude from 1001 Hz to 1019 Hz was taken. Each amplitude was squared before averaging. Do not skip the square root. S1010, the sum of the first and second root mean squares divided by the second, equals 1.91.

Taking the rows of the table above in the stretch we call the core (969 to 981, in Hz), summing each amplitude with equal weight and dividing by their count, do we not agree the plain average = 43.6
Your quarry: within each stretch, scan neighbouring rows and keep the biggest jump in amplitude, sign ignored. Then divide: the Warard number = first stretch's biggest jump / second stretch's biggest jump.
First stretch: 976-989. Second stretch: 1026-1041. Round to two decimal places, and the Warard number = 0.27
